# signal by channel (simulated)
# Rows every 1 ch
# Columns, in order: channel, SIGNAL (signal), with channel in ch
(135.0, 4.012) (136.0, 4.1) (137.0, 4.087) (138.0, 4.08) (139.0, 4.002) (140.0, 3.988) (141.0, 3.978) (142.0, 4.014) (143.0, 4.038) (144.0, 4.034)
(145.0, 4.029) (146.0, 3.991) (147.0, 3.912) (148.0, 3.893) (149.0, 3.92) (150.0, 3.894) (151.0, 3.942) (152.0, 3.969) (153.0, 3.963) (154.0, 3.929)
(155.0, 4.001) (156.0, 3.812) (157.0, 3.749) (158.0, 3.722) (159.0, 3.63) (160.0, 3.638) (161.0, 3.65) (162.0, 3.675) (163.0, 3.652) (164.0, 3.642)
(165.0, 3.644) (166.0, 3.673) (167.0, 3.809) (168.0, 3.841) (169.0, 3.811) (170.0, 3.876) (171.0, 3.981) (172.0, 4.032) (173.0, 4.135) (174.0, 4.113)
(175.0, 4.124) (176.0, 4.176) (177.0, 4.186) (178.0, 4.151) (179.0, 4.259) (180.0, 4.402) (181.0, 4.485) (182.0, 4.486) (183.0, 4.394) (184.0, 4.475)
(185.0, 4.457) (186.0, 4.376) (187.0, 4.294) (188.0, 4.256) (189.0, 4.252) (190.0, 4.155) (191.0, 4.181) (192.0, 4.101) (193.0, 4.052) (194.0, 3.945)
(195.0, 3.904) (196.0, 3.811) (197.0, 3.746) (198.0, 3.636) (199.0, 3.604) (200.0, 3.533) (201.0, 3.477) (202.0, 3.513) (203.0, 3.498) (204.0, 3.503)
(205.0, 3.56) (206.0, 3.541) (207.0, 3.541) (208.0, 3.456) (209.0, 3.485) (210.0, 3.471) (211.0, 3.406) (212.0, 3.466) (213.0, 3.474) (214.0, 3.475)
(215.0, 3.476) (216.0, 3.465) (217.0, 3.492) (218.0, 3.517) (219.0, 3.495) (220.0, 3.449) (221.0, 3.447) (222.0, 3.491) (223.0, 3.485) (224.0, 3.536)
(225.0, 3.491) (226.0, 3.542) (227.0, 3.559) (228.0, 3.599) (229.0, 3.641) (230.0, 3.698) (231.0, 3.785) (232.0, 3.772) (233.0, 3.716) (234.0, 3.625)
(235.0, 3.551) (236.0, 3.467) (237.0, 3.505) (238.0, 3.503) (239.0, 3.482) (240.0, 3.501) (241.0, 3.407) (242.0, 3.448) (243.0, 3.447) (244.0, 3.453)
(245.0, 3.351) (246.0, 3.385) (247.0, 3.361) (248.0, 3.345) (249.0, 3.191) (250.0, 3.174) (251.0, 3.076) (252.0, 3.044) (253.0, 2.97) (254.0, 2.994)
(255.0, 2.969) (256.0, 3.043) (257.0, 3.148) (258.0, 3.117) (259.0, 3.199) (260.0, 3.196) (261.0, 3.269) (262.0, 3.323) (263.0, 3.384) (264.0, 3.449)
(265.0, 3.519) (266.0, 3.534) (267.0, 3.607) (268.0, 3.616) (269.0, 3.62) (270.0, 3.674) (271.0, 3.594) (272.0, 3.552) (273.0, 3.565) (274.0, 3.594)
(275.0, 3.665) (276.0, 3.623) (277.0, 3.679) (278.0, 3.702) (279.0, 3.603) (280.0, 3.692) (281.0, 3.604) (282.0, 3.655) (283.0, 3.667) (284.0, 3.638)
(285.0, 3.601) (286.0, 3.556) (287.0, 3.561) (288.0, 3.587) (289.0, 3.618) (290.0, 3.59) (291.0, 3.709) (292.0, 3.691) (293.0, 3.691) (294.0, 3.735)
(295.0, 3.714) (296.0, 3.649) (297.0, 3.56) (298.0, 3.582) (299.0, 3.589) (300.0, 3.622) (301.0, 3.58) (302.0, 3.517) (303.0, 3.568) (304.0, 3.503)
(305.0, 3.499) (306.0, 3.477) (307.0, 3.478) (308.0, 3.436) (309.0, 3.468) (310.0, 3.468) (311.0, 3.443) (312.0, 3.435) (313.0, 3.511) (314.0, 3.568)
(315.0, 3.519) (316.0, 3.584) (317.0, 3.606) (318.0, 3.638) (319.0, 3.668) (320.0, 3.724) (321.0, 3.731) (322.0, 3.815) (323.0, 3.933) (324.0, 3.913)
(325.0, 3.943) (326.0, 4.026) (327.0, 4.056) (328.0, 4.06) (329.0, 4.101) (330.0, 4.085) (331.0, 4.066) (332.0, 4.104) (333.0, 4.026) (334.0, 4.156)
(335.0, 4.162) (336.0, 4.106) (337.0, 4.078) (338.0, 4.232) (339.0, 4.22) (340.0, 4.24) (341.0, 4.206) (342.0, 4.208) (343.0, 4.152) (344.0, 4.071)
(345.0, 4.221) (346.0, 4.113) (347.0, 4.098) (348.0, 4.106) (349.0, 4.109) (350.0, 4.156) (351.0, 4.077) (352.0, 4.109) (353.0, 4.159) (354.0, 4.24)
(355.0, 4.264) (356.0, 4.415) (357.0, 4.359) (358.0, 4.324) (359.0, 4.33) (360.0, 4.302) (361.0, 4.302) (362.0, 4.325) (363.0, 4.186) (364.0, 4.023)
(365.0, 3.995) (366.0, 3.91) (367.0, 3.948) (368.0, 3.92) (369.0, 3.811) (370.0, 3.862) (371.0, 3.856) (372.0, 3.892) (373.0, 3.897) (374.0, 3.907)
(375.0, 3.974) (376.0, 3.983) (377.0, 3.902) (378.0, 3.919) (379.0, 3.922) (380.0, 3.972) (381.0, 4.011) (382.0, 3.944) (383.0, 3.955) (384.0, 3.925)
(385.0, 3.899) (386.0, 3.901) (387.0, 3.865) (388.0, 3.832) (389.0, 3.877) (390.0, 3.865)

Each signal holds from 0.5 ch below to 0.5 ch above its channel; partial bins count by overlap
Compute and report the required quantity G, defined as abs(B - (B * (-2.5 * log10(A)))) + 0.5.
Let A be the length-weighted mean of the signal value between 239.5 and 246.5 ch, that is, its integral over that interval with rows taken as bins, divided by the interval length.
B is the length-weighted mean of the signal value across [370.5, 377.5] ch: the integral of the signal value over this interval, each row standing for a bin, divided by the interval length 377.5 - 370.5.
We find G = 9.7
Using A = 3.4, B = 3.9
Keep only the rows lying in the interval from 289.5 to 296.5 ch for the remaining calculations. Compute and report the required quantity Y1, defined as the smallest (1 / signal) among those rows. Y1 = 0.268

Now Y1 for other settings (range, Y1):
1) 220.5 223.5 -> 0.286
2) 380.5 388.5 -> 0.249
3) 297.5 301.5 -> 0.276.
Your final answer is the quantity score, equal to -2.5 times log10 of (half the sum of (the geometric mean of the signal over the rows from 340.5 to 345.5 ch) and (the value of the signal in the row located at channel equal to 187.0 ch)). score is -1.57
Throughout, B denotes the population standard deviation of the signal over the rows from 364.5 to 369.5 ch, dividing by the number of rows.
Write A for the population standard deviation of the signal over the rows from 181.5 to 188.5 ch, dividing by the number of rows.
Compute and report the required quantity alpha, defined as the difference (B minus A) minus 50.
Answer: -50.0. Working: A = 0.08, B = 0.06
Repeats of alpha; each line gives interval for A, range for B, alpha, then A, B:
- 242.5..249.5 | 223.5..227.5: -50.1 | 0.08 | 0.03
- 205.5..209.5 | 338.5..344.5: -50.0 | 0.04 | 0.06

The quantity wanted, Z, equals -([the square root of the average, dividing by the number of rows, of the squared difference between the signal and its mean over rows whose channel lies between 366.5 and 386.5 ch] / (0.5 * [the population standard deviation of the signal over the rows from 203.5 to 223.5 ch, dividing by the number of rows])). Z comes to -3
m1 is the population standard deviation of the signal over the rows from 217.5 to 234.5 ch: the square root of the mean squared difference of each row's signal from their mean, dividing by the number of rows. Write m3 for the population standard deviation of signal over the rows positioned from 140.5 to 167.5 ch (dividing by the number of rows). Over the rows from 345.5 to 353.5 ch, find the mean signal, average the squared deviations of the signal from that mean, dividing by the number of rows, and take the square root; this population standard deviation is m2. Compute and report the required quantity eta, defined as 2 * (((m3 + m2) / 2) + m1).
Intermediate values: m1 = 0.11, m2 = 0.03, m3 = 0.15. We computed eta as 0.39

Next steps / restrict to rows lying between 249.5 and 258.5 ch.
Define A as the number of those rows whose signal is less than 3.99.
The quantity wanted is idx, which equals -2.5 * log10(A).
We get -2.39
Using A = 9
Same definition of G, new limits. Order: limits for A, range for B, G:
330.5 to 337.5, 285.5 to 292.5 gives 9.7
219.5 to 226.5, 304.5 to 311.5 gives 8.7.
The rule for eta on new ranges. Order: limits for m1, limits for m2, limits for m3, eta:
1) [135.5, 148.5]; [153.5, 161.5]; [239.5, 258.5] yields 0.43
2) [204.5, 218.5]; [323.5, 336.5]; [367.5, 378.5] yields 0.20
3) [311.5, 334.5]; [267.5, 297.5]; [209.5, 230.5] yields 0.58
